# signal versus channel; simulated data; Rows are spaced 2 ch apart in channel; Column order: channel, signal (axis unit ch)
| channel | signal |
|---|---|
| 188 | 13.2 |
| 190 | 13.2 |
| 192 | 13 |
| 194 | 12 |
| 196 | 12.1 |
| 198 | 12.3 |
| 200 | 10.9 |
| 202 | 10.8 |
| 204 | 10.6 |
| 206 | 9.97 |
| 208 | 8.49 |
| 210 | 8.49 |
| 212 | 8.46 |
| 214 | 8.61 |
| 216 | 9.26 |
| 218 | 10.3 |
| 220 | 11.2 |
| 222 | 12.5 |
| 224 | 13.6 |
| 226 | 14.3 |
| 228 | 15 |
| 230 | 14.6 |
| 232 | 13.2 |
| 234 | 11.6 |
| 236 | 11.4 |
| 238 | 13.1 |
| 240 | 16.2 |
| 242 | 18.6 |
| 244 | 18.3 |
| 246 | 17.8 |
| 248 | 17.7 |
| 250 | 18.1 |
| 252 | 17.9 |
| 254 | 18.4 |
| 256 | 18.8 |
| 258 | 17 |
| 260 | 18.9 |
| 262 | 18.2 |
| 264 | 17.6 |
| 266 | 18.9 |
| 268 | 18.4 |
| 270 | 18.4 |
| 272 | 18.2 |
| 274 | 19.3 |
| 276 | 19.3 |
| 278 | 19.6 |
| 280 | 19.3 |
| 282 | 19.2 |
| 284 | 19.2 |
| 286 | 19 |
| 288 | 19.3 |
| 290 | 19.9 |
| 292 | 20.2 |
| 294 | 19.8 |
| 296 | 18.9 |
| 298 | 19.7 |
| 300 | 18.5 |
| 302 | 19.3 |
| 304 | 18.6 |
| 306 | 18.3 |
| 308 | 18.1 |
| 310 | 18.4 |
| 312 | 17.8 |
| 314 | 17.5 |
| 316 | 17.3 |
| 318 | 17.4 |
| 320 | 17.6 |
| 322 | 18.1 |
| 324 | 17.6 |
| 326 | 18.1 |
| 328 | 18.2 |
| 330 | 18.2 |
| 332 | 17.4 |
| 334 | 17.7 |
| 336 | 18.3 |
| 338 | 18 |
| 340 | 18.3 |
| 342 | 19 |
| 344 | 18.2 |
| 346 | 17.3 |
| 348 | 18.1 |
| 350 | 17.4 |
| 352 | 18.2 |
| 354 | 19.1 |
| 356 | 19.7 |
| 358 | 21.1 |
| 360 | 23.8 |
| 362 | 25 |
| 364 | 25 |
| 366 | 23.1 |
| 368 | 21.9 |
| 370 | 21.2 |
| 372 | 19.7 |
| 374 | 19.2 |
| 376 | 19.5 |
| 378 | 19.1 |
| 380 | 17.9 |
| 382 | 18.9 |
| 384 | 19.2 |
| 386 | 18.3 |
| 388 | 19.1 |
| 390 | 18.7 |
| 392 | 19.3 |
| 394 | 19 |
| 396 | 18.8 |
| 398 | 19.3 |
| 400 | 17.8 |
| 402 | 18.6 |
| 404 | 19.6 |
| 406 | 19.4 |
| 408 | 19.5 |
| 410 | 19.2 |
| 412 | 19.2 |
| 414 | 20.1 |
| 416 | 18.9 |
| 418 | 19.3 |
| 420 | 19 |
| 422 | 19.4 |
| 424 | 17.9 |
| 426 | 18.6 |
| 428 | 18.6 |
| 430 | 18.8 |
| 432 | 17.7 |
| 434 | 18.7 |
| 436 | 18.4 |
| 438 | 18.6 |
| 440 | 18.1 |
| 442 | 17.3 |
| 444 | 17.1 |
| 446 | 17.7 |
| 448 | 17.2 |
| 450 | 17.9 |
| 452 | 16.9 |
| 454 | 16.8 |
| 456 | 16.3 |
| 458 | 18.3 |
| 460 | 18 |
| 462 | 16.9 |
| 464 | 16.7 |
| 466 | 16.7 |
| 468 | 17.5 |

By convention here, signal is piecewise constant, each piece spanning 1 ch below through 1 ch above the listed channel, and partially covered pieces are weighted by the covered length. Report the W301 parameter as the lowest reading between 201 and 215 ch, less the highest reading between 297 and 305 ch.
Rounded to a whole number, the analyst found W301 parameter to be -11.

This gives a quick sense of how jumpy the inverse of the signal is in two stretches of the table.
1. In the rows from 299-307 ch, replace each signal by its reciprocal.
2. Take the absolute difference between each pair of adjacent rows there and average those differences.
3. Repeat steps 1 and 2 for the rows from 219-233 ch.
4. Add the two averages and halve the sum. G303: 0.0035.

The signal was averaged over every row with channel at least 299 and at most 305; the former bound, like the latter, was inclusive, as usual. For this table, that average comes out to 18.8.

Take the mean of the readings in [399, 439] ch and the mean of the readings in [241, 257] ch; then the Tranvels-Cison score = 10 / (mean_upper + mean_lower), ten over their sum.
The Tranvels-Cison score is 0.270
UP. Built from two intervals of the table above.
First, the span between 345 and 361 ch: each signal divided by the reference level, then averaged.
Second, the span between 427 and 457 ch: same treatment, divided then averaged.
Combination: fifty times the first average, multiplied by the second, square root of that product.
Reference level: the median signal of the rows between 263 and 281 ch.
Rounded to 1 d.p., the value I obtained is 6.9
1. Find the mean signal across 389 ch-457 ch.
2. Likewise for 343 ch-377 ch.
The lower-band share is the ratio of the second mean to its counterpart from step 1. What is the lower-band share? 1.11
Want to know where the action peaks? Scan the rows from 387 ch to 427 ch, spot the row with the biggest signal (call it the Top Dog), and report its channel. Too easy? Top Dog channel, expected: 414 ch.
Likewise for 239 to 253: 242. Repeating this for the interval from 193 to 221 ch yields 198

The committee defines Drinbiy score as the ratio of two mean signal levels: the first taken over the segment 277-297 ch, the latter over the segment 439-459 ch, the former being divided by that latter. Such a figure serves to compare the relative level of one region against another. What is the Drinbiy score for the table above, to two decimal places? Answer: 1.12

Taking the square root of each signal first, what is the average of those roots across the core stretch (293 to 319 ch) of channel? 4.29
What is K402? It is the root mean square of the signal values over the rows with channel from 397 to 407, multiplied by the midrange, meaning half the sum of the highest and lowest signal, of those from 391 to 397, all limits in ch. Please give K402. 361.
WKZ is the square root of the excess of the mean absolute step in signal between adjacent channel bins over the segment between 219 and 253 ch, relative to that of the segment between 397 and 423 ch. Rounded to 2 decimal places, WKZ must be 0.64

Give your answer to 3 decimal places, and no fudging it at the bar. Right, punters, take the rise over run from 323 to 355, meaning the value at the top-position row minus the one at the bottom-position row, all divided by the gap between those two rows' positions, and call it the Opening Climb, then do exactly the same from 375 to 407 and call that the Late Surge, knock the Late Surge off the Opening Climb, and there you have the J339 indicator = 0.053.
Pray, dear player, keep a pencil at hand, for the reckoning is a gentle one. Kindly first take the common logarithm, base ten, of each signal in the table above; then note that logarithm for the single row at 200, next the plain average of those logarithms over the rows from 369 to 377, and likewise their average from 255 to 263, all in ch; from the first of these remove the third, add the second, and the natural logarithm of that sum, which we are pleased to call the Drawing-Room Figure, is 0.07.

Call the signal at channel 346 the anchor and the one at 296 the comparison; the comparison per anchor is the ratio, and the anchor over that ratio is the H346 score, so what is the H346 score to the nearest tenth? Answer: 15.8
